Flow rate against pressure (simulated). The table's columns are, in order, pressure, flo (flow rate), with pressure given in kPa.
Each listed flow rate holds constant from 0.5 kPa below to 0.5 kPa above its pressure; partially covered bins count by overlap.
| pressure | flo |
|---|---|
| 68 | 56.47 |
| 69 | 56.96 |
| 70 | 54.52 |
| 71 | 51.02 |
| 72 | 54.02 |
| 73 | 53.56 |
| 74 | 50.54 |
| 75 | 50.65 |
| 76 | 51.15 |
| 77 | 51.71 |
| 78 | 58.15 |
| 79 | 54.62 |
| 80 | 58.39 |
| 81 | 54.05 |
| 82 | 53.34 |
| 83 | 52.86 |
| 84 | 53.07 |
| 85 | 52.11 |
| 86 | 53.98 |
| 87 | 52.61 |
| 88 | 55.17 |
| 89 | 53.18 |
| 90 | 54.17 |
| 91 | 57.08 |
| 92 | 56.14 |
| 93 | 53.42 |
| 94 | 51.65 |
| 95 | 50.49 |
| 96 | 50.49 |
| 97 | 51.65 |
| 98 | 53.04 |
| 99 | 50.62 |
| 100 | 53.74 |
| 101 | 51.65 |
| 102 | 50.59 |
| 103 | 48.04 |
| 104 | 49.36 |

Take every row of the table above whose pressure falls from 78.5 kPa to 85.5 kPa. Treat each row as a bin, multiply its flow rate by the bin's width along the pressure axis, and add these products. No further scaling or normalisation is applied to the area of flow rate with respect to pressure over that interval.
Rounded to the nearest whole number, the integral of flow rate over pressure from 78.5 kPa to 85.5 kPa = 378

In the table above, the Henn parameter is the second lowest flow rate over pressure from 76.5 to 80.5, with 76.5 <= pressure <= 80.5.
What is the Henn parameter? 54.62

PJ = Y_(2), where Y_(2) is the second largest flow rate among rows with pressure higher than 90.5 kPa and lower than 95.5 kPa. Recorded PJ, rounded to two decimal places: 56.14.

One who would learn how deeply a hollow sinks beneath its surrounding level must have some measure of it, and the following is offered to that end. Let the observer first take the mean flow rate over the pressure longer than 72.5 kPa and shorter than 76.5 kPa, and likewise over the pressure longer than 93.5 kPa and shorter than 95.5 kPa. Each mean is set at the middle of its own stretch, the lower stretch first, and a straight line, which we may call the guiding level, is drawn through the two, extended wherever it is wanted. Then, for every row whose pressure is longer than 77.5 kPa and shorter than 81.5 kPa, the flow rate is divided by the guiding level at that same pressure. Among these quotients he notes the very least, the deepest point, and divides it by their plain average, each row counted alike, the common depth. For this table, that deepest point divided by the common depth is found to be 0.961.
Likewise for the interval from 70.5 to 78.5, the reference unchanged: 0.961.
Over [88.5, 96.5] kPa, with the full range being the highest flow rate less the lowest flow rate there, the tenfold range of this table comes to 66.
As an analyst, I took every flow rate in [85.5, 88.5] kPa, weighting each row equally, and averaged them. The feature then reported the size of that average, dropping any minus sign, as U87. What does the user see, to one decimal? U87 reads 53.9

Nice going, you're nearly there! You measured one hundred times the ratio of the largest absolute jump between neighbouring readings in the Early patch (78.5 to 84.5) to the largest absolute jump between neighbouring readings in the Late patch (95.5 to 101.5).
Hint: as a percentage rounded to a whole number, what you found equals 139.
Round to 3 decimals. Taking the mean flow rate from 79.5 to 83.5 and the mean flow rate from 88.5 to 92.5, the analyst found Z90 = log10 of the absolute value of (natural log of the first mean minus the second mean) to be 1.709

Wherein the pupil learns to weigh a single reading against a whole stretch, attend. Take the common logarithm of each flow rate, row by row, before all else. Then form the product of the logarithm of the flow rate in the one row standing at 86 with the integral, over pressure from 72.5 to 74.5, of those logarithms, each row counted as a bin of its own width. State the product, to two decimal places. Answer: 5.95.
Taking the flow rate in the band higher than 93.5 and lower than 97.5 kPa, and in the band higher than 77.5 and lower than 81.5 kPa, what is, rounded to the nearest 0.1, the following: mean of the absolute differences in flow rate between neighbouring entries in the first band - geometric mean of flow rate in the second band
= -55.5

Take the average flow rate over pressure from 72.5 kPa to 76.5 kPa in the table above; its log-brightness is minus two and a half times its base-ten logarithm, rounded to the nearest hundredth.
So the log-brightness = -4.28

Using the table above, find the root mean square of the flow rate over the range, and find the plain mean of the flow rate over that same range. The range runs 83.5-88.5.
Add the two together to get 107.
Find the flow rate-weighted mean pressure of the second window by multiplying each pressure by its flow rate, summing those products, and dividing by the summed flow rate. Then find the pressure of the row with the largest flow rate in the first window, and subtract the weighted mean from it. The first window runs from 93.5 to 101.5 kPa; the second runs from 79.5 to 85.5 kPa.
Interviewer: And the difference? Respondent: 17.6 kPa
